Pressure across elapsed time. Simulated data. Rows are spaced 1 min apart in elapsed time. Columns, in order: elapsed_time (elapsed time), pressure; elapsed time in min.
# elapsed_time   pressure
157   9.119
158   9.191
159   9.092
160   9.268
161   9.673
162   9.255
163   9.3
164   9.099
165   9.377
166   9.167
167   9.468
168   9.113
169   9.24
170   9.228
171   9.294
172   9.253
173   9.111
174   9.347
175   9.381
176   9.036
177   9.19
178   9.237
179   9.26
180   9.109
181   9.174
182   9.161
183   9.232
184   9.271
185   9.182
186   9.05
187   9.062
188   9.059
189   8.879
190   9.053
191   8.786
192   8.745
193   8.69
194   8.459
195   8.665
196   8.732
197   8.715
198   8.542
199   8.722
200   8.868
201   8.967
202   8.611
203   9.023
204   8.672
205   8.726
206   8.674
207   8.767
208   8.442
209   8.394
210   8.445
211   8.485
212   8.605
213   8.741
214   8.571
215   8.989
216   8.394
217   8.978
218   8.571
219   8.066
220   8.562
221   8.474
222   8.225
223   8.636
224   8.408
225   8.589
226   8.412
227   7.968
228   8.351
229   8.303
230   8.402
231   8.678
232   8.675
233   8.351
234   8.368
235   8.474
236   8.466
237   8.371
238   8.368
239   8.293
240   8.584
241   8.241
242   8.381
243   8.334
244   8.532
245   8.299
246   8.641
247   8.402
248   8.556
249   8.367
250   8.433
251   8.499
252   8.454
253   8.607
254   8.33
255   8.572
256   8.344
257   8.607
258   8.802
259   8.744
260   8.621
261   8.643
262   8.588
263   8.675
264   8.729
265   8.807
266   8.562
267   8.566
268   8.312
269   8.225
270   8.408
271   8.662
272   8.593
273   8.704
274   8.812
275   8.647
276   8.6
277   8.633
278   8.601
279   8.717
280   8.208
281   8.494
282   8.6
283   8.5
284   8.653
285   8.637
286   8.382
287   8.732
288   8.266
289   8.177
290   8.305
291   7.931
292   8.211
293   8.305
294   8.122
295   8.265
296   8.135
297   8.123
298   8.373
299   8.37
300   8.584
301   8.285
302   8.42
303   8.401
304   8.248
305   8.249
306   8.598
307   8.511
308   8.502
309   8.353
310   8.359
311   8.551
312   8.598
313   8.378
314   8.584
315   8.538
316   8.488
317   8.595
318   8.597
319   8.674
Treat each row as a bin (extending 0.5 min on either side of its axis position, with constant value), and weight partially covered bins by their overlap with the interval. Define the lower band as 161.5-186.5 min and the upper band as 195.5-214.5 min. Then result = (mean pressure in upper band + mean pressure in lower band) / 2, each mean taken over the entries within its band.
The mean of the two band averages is 8.94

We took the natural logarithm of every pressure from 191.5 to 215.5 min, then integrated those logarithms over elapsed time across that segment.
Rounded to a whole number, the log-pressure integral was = 52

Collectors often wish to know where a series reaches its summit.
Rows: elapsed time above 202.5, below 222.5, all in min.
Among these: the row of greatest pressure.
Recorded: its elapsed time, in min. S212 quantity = 203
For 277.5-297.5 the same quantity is 287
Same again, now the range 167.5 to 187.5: 175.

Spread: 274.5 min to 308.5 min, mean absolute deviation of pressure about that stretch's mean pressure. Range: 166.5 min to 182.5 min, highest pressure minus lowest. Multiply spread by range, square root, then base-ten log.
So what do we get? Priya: -0.56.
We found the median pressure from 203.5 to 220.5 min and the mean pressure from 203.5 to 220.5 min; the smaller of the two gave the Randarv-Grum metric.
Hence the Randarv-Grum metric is 8.57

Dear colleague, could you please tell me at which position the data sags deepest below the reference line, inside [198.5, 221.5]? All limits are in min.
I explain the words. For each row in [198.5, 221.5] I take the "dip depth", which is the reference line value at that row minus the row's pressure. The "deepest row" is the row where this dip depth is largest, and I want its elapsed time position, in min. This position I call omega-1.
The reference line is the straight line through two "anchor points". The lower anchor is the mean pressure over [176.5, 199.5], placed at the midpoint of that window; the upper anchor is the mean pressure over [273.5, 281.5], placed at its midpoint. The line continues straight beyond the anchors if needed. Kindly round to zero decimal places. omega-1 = 219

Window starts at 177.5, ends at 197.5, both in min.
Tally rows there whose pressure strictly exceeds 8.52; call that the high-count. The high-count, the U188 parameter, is 19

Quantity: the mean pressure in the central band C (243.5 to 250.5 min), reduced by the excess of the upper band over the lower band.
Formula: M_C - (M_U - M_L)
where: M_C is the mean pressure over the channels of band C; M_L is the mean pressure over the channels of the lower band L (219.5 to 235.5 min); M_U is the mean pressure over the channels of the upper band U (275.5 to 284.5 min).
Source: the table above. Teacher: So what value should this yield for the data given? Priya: 8.33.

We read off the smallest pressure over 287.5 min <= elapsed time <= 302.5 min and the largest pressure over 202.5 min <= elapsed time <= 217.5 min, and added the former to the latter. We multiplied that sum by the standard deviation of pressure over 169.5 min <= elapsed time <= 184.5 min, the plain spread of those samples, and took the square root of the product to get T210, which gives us 1.2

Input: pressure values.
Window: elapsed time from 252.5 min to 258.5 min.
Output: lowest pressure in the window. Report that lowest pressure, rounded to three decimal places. 8.330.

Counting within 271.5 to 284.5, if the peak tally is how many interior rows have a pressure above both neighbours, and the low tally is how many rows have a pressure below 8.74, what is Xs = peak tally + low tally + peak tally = 20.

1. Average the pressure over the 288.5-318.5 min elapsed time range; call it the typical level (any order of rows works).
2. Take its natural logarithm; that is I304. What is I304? 2.12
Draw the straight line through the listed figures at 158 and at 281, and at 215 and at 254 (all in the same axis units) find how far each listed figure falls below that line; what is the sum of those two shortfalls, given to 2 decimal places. 0.20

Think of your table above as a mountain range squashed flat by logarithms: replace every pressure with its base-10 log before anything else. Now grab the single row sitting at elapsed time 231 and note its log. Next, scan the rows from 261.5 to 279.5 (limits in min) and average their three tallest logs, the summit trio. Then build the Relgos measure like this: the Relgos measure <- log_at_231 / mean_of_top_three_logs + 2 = 2.994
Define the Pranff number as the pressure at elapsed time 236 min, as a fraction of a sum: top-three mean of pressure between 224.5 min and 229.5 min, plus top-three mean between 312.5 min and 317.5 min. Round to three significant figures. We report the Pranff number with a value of 0.497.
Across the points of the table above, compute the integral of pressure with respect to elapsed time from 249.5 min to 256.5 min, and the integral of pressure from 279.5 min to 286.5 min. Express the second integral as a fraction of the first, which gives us 1.00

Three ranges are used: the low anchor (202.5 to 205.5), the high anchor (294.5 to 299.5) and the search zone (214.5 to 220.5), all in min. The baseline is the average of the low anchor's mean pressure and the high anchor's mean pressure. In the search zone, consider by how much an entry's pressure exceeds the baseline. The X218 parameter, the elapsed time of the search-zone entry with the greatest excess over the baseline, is 215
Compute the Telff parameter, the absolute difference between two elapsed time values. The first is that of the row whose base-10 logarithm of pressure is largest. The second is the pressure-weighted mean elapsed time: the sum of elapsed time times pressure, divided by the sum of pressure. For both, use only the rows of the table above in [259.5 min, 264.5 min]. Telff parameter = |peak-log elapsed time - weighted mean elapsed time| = 2.0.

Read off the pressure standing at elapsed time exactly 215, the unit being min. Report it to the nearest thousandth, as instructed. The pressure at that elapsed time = 8.989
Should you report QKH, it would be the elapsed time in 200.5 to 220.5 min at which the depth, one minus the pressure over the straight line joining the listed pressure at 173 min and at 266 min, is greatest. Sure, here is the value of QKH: 219 min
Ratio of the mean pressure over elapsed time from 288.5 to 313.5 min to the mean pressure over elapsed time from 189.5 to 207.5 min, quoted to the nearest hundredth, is 0.95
